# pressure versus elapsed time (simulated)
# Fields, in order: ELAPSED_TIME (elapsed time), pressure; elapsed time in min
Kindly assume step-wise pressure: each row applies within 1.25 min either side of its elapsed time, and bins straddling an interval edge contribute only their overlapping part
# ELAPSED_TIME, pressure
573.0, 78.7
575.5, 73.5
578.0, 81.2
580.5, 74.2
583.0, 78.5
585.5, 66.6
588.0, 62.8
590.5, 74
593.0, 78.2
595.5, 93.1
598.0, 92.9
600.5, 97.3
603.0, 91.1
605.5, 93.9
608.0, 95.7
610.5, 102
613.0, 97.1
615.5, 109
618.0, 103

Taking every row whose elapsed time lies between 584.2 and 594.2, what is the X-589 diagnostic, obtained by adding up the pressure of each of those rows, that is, 282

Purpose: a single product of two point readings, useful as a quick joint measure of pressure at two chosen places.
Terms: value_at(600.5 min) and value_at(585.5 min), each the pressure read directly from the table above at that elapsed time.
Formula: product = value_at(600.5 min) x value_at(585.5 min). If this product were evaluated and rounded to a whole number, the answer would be 6480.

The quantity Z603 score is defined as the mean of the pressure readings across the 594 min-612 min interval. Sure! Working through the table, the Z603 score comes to 95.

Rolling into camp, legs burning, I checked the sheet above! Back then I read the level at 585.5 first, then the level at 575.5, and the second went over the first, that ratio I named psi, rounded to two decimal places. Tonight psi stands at 1.10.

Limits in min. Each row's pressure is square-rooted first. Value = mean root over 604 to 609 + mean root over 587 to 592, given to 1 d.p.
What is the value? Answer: 18.0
